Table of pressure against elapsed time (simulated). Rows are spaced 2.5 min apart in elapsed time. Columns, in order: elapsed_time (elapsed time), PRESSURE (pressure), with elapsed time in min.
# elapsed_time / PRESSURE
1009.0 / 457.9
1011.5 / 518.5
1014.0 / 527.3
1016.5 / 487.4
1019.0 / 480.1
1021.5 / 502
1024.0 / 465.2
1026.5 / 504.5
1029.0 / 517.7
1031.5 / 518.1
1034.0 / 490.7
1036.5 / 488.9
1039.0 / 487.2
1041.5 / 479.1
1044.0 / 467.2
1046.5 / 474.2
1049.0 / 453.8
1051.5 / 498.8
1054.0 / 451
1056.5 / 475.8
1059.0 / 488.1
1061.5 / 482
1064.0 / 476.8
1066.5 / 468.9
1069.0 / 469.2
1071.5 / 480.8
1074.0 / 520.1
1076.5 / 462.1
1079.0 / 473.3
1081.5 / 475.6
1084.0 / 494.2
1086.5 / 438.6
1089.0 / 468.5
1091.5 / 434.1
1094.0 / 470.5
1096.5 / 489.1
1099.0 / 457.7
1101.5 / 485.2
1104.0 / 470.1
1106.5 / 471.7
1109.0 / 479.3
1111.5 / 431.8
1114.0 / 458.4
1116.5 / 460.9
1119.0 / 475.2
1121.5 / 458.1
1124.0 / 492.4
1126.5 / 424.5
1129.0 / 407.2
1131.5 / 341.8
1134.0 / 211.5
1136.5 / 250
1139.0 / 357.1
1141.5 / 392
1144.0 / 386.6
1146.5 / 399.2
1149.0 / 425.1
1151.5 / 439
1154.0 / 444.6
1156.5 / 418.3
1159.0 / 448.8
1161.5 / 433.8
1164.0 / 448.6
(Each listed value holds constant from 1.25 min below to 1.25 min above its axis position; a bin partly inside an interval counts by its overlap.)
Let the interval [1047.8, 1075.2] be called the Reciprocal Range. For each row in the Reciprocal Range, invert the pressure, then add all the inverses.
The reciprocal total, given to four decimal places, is 0.0230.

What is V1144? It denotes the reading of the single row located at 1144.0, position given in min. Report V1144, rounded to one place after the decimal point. 386.6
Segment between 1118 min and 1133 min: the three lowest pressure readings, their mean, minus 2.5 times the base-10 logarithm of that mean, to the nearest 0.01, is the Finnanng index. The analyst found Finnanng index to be -6.48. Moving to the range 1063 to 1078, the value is -6.67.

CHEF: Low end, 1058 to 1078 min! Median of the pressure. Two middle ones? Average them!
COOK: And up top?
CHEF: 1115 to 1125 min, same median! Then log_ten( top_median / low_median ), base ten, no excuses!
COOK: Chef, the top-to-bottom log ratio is -0.010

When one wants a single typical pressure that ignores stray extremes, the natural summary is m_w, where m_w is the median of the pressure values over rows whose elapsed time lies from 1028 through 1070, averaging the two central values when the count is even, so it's 479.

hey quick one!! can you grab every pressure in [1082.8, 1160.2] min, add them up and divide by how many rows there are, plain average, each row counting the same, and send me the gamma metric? 428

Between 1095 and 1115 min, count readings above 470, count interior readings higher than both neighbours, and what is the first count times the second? 10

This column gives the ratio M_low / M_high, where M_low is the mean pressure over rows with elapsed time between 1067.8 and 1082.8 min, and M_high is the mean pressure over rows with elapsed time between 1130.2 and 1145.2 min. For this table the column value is 1.49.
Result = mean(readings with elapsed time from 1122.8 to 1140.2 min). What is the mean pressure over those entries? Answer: 355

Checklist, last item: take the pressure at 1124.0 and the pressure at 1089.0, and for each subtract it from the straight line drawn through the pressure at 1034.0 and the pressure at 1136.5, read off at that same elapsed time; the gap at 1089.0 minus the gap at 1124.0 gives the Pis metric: 106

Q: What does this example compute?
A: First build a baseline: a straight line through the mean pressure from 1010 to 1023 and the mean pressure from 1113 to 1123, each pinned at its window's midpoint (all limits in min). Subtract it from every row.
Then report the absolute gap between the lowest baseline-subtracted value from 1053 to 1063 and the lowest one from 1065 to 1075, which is 23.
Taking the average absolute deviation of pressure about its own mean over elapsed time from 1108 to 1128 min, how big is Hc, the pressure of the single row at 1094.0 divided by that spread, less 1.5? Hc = 26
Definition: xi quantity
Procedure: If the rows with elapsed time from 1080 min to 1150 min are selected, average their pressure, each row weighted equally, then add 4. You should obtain 433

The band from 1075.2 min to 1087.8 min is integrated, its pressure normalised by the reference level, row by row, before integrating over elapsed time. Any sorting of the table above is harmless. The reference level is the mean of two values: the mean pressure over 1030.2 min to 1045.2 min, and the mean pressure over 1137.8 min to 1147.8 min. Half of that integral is 7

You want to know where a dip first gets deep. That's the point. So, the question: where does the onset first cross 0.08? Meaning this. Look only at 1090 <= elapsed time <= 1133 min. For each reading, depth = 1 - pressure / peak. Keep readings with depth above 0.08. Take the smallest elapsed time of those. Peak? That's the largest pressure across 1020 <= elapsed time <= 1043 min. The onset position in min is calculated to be 1091.5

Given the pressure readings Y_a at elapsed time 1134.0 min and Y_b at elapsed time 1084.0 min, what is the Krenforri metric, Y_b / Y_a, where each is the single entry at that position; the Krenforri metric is 2.34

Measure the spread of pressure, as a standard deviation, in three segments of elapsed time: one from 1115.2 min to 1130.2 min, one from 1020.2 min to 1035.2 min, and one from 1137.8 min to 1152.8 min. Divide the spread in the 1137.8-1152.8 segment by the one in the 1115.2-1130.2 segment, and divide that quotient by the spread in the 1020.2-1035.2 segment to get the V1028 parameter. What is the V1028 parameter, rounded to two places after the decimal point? 0.05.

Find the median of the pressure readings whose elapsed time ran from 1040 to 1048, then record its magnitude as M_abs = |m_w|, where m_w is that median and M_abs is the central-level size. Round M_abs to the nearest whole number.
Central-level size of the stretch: 474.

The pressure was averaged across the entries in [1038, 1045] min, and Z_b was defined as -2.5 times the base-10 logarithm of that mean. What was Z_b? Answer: -6.70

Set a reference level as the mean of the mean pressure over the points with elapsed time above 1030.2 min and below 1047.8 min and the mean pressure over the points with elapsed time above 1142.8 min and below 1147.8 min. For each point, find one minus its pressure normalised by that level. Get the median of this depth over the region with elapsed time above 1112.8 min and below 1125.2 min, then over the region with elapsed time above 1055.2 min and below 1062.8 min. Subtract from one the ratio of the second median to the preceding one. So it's -1.0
